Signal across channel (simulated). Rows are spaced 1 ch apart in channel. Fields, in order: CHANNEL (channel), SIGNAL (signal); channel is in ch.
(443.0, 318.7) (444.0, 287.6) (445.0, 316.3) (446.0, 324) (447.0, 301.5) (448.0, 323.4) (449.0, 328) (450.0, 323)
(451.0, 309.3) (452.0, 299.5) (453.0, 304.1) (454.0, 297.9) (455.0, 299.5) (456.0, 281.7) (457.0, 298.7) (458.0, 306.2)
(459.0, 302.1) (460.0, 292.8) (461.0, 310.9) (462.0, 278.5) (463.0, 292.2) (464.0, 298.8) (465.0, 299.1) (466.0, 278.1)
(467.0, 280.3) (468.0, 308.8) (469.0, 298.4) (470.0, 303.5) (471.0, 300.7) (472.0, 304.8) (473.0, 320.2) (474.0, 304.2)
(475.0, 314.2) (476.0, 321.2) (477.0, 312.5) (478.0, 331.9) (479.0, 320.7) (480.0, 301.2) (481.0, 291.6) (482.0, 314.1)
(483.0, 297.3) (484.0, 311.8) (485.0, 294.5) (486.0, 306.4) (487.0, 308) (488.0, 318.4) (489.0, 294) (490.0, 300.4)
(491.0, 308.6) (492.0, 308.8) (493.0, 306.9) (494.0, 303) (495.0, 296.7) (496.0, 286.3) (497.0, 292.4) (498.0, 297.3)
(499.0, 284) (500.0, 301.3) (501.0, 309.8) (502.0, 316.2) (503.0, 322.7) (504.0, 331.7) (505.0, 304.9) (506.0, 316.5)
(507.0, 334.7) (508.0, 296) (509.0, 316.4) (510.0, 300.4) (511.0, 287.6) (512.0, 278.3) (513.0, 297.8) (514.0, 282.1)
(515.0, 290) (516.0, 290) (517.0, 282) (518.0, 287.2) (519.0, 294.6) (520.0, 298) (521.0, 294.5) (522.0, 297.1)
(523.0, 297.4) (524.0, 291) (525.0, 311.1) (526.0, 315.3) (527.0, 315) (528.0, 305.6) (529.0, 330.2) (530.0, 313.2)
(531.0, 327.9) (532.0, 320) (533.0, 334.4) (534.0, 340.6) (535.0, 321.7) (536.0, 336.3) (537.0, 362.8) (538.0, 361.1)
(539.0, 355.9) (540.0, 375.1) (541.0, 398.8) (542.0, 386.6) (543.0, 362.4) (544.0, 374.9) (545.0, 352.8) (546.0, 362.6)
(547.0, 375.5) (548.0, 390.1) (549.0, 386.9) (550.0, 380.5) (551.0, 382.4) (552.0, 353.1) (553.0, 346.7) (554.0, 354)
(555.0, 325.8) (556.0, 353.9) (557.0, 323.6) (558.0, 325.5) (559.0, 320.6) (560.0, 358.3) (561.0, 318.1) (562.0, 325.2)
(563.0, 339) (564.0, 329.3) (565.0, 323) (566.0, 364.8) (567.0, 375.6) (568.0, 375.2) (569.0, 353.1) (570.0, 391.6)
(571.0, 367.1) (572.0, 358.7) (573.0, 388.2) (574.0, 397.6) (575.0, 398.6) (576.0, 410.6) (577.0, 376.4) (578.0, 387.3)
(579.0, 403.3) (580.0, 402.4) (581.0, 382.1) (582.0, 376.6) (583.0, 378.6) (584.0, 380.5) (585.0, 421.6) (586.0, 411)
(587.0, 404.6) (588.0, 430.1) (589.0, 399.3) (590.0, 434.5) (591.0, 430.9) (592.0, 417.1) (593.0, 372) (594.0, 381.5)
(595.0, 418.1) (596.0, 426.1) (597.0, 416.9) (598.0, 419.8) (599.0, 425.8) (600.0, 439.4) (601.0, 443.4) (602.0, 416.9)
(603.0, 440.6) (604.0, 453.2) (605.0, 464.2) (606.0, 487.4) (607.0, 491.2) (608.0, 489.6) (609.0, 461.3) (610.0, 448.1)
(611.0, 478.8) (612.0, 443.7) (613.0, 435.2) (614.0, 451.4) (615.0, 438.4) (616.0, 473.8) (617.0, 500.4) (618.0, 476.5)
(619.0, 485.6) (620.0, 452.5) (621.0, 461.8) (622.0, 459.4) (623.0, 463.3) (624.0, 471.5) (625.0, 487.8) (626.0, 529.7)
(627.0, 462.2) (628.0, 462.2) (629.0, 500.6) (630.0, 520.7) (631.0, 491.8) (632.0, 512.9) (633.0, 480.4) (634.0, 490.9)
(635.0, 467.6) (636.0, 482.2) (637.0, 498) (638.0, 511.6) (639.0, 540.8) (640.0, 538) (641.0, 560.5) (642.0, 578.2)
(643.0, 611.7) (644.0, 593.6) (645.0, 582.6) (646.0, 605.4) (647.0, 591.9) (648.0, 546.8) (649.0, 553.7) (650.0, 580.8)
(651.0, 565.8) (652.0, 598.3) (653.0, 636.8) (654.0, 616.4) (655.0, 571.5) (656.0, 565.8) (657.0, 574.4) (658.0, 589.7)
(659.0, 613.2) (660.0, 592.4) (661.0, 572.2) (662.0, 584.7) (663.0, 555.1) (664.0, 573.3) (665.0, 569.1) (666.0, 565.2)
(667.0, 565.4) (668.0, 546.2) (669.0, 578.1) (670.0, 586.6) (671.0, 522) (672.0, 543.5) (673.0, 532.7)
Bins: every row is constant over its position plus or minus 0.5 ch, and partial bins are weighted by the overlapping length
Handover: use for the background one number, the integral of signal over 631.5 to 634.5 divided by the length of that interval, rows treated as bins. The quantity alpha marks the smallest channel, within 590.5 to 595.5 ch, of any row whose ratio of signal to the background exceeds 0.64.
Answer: 591.0 ch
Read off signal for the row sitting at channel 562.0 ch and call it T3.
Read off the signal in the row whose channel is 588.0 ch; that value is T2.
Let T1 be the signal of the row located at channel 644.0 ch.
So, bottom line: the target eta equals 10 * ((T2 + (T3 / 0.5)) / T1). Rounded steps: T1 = 593.6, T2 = 430.1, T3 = 325.2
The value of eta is 18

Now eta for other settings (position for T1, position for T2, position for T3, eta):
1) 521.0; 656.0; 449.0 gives 41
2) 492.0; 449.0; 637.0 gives 43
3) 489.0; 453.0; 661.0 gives 49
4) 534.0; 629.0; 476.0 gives 34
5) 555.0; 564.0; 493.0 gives 29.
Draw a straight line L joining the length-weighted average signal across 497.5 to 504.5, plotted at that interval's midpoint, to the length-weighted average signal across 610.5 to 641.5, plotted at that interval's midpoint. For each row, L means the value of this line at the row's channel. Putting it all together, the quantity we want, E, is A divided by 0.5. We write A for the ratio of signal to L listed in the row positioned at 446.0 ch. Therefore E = 2.80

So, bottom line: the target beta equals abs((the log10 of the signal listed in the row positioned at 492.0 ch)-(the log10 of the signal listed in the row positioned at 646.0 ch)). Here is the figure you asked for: 0.29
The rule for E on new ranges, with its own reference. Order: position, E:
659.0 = 2.31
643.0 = 2.40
